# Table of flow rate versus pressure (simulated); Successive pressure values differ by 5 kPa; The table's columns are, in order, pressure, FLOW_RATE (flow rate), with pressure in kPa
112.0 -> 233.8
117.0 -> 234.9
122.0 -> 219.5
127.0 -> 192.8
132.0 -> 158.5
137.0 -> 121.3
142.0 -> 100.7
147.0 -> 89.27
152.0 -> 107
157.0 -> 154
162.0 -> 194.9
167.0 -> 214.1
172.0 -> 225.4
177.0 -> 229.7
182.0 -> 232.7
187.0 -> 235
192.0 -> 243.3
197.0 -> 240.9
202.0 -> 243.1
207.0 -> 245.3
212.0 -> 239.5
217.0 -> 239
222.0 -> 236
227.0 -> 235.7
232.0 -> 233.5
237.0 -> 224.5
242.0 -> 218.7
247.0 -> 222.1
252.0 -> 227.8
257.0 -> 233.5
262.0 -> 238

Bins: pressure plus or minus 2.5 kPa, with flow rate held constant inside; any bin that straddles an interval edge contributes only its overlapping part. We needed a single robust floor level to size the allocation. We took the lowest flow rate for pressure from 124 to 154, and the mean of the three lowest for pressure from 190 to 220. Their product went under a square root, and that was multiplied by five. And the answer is 732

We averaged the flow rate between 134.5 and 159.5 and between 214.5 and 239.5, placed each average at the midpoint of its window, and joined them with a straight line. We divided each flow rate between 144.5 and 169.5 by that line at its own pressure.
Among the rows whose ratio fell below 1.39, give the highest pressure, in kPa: 157.0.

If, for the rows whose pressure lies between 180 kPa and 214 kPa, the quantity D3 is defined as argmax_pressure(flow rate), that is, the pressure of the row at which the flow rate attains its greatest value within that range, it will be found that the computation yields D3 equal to 207.0 kPa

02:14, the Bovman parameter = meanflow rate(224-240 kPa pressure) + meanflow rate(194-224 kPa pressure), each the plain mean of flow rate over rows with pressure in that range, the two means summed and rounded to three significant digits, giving 472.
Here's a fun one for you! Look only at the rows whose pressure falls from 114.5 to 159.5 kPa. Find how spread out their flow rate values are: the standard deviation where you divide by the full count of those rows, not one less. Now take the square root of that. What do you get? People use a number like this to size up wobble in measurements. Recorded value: 7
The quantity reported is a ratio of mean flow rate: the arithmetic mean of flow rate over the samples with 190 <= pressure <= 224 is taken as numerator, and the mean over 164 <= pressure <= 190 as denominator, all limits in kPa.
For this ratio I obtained 1.06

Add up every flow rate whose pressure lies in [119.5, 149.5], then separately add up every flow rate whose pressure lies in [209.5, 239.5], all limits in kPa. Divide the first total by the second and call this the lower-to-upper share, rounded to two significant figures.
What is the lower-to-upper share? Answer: 0.63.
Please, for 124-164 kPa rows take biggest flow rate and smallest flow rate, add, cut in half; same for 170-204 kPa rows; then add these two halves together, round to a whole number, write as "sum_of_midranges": 376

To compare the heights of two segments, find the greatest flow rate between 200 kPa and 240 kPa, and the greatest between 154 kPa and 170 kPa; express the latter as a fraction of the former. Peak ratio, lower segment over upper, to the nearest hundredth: 0.87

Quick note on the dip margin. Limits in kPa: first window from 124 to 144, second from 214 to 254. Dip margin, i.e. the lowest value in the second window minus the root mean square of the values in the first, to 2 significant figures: 71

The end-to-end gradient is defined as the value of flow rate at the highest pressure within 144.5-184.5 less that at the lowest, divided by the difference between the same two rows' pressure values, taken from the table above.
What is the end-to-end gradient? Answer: 4.1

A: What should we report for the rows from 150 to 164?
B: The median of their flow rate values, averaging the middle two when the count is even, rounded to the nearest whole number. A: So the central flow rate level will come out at 154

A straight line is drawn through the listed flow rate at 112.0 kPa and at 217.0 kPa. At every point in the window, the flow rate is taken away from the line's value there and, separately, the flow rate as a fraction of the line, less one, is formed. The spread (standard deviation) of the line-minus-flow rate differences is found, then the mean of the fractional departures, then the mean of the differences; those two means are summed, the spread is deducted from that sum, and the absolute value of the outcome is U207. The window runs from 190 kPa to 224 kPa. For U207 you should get 6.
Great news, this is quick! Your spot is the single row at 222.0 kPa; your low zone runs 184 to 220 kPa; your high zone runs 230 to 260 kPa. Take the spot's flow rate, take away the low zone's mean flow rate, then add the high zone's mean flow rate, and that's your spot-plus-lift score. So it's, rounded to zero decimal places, 222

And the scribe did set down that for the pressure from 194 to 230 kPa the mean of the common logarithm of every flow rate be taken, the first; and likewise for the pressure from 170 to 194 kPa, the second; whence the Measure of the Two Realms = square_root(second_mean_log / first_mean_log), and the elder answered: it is 0.997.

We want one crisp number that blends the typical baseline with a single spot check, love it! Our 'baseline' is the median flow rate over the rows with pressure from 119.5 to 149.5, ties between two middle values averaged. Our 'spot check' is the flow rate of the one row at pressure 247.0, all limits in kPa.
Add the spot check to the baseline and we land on 362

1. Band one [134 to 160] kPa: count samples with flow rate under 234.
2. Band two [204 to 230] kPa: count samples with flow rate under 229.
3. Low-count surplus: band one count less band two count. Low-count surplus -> 5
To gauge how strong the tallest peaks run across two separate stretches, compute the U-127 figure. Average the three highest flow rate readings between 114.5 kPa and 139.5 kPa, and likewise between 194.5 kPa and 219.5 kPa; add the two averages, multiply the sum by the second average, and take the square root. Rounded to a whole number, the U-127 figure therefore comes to 334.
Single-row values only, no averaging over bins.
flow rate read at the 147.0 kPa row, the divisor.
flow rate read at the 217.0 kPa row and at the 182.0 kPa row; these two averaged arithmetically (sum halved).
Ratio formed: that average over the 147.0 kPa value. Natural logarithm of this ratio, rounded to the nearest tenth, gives 1.0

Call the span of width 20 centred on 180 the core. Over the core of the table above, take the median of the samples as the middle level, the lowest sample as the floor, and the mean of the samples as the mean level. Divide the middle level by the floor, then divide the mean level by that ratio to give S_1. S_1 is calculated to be 225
